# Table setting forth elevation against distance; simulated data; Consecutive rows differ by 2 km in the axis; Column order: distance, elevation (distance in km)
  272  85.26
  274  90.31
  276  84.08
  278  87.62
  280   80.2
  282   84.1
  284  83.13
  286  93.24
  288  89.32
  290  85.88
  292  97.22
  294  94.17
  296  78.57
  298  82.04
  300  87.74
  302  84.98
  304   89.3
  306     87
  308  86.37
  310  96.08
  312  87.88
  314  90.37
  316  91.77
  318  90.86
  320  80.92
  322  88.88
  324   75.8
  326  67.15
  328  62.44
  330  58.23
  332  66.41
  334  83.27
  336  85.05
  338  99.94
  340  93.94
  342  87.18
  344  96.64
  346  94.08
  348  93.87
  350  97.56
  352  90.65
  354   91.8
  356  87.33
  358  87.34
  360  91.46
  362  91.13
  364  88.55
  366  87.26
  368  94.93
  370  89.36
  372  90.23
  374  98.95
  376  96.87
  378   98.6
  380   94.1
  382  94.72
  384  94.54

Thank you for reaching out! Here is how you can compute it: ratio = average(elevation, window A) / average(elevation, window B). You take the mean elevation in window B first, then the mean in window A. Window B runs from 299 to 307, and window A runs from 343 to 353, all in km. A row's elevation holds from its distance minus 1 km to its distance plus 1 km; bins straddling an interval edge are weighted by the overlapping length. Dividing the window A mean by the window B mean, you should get 1.08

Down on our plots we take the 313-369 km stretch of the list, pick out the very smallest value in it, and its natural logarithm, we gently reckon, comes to 4.06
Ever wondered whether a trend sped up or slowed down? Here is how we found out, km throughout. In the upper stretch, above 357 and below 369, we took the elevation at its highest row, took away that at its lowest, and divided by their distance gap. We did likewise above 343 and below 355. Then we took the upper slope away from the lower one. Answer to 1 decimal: -1.2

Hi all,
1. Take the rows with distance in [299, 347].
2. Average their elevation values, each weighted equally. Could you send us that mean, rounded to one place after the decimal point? 84.7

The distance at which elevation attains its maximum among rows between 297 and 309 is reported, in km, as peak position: 304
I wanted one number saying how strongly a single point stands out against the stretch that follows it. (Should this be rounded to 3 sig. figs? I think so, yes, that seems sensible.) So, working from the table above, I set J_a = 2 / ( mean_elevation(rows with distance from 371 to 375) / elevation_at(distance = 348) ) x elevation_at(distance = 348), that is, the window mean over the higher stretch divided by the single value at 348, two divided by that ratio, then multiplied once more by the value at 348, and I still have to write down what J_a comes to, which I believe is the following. 186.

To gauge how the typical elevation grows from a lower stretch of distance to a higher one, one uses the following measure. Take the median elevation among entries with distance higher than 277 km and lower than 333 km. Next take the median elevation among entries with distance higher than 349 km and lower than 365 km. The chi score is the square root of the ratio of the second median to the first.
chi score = 1.02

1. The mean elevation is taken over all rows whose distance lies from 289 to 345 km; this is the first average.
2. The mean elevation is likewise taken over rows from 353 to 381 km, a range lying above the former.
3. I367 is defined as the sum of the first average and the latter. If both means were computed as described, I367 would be 176.9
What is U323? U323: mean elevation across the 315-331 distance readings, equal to 77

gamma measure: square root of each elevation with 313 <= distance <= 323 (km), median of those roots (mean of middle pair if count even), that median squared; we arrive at 90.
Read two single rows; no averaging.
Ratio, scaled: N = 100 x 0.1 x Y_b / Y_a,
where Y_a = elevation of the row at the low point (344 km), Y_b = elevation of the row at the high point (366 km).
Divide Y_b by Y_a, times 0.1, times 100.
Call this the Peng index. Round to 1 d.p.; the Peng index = 9.0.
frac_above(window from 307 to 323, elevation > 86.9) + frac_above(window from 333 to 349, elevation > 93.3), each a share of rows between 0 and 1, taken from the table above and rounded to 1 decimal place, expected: 1.4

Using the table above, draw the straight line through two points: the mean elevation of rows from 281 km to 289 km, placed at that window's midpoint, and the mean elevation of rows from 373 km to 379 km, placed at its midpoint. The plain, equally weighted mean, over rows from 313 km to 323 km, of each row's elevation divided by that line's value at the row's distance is 0.97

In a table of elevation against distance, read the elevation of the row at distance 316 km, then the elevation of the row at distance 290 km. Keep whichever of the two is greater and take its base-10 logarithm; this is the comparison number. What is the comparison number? 1.963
